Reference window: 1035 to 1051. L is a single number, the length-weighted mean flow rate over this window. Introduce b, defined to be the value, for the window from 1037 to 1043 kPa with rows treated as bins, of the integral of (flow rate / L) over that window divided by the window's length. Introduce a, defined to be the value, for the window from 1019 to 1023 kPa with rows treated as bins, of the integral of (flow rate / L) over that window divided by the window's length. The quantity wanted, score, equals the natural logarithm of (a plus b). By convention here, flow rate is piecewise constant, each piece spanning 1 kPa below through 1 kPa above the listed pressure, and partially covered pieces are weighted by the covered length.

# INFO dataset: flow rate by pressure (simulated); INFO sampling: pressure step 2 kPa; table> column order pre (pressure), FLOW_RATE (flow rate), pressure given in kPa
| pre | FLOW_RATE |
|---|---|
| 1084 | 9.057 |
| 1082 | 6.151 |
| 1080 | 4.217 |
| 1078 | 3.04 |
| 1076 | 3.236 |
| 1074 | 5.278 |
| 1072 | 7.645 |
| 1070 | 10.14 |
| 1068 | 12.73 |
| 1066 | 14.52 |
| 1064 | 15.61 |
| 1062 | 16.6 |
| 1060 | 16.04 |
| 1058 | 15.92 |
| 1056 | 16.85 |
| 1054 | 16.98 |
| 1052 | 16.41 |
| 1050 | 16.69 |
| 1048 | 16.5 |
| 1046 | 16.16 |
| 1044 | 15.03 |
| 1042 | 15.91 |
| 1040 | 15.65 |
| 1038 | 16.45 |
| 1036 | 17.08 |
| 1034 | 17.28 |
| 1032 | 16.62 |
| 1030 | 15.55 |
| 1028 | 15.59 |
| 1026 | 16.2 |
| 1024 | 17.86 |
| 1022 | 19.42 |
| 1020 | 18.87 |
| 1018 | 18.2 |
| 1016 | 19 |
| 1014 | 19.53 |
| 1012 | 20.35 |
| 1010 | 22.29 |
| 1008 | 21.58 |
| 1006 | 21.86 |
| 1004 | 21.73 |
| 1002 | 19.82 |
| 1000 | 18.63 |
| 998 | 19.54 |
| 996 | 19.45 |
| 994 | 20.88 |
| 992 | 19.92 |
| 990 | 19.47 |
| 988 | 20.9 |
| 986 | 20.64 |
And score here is 0.776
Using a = 1.18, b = 0.99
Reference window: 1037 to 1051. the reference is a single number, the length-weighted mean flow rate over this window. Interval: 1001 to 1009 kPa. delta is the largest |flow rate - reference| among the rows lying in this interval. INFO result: 5.8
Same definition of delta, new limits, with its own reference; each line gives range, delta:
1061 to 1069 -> 3.3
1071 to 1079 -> 13.0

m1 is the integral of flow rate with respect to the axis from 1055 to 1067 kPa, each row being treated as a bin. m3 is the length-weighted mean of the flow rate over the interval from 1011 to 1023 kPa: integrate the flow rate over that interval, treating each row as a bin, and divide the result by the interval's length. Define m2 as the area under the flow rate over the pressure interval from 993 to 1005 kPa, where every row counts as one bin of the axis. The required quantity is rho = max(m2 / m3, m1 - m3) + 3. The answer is 175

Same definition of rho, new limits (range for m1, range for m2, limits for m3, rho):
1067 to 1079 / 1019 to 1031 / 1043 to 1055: 71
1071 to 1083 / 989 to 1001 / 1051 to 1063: 46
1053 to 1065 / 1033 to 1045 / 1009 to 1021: 179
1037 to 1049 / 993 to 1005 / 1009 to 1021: 175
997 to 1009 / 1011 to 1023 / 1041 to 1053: 233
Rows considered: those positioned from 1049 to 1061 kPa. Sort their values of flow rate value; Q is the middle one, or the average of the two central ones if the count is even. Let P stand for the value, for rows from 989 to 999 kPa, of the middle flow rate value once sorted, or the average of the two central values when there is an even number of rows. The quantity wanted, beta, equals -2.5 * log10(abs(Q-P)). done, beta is -1.2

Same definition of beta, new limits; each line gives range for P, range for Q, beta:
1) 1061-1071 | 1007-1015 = -2.0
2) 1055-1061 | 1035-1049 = 2.3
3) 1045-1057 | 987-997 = -1.3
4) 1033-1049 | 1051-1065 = 2.4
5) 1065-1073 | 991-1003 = -2.3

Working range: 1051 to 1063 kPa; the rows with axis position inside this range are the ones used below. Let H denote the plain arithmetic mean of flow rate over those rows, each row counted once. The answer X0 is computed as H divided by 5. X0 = 3.3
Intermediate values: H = 16.5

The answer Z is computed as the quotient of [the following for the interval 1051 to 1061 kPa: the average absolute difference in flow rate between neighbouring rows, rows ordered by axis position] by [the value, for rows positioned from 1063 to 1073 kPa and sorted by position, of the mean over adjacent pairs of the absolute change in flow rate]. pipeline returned 0.2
